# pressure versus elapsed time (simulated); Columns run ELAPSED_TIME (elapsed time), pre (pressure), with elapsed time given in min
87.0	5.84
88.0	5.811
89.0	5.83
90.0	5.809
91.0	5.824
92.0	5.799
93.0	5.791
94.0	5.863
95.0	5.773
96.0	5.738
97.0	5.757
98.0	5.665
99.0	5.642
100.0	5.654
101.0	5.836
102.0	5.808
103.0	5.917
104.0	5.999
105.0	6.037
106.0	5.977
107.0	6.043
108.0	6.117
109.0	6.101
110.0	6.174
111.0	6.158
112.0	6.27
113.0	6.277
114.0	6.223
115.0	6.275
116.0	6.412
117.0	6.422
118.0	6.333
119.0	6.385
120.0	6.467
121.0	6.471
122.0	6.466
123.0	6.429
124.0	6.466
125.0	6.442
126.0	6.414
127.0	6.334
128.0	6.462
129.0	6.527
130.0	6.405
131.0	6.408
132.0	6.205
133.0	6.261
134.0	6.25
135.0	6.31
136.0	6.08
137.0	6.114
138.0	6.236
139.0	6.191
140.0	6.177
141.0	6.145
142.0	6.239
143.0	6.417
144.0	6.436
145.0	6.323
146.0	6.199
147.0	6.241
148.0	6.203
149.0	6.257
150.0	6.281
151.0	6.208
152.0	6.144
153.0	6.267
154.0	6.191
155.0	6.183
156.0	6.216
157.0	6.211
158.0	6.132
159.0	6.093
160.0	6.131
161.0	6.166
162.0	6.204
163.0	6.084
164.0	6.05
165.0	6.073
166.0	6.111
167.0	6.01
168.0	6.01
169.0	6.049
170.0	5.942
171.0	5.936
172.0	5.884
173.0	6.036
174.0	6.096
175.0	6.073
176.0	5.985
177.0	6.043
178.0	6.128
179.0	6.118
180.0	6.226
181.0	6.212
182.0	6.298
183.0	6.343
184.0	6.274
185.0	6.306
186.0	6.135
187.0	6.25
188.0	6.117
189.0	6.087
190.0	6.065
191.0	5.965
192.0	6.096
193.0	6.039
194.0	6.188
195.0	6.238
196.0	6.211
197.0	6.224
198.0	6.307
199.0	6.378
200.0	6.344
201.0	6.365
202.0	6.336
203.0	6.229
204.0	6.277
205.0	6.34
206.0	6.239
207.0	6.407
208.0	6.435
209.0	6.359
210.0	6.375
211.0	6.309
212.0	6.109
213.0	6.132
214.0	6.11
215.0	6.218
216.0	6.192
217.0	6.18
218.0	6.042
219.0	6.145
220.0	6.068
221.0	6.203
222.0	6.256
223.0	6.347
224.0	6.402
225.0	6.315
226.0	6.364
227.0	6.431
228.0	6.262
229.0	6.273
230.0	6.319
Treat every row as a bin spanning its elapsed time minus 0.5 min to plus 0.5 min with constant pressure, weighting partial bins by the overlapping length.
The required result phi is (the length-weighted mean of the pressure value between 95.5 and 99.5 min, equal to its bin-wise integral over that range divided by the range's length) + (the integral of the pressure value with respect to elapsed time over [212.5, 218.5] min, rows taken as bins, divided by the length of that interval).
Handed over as 11.8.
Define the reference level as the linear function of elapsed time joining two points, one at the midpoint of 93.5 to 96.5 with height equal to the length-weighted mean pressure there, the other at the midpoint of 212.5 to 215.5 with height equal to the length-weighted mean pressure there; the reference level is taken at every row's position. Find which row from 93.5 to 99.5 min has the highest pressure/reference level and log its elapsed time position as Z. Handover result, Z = 94.0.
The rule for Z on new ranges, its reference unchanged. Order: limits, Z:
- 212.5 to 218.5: 215.0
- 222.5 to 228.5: 227.0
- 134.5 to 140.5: 135.0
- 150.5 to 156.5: 153.0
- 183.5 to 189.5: 185.0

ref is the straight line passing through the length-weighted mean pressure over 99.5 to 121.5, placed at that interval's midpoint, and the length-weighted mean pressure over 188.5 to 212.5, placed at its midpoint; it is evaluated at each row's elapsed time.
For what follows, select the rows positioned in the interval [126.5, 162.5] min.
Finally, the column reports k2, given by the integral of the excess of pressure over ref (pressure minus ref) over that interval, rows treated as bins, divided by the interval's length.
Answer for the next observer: 0.06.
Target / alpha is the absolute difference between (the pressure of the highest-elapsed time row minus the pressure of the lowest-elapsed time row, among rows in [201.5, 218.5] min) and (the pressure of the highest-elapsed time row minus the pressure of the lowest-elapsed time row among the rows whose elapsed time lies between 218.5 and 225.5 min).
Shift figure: 0.5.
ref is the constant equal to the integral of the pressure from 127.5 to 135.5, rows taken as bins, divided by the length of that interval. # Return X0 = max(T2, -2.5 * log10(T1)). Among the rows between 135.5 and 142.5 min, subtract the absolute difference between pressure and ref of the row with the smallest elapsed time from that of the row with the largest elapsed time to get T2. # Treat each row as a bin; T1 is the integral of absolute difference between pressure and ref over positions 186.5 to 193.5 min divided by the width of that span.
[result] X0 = 1.4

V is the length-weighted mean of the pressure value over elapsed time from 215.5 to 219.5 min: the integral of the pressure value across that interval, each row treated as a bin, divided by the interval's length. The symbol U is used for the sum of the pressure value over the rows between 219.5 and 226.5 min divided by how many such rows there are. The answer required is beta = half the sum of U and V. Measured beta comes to 6.21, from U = 6.28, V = 6.14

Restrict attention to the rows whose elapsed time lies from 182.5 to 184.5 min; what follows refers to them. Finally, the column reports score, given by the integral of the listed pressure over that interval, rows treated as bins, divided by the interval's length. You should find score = 6.31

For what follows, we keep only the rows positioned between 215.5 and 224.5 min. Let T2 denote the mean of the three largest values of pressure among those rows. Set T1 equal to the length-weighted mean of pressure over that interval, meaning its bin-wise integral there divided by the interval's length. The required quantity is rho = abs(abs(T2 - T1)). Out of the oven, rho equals 0.131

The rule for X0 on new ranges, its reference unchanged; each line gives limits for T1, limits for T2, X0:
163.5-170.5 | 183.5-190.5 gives 1.2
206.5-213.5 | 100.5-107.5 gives 2.5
